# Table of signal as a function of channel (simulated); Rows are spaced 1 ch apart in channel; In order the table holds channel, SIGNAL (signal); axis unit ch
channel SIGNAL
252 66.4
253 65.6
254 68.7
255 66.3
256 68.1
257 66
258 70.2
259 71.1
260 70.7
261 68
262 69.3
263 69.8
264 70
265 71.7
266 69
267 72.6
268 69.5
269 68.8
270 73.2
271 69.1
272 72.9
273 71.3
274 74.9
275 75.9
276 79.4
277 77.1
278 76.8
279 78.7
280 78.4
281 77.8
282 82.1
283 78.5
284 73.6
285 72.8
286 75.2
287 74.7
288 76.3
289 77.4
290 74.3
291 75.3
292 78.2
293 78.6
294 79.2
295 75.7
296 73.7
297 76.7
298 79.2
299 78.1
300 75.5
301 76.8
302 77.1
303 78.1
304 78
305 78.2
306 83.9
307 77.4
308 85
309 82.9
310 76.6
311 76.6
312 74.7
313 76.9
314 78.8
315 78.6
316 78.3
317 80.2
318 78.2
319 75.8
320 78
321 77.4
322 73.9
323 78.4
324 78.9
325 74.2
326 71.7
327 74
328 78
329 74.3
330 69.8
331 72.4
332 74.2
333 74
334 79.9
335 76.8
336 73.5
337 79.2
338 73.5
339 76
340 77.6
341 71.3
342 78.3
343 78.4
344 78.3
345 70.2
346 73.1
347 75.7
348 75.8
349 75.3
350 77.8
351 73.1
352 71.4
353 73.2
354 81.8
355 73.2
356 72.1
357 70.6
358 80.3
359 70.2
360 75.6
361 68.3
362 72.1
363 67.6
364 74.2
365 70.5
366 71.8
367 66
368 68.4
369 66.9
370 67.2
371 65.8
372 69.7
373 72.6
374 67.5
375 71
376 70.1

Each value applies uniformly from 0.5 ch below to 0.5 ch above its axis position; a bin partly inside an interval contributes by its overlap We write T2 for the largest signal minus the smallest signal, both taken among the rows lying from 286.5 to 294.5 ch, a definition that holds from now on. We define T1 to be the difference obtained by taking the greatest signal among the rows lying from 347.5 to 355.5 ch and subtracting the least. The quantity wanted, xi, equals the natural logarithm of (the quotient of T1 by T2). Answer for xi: 0.8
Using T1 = 10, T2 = 5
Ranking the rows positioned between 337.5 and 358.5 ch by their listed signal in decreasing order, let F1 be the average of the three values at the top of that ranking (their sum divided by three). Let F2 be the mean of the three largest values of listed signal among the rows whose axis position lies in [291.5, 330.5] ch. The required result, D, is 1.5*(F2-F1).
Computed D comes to 6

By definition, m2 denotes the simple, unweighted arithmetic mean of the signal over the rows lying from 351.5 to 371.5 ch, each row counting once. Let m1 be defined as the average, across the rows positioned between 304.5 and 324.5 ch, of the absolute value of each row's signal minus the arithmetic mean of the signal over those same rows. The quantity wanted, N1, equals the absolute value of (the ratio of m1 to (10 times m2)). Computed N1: 0.0027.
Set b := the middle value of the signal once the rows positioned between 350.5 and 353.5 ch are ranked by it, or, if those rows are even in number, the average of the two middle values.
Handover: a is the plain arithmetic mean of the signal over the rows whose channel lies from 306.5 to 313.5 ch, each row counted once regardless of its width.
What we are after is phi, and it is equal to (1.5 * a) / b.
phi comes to 1.61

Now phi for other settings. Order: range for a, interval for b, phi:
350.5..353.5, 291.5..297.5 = 1.41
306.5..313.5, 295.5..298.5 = 1.54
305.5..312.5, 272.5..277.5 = 1.57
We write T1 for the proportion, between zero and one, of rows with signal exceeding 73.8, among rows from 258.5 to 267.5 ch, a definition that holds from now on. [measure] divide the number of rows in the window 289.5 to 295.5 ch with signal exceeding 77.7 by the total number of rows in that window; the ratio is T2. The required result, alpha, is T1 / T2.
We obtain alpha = 0.0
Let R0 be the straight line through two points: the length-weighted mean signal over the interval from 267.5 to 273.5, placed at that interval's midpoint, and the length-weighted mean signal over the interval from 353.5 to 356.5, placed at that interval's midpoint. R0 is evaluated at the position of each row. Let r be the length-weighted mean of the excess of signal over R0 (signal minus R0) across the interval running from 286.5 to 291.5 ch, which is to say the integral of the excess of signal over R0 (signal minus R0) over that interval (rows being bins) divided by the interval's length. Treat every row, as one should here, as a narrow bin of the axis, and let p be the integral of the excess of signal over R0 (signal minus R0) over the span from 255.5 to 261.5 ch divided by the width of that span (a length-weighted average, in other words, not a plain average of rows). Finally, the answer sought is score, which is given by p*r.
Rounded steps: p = -1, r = 4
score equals -4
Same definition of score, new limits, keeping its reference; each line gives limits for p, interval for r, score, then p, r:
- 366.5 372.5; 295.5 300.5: -39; -9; 4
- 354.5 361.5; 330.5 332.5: 3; -3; -1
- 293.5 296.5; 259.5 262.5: -4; 4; -1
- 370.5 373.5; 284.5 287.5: -19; -7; 3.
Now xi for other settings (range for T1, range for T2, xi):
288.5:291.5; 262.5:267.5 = -0.1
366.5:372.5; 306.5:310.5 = -0.8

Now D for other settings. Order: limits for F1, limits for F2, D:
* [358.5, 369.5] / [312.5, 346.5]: 9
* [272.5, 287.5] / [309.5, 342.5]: 0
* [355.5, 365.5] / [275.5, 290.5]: 5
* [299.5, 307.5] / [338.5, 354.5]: -1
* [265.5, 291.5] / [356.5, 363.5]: -6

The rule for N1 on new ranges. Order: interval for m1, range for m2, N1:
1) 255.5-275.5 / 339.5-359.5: 0.0025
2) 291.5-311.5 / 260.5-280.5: 0.0026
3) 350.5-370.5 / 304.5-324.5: 0.0038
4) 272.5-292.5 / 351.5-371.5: 0.0028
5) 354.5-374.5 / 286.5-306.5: 0.0036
